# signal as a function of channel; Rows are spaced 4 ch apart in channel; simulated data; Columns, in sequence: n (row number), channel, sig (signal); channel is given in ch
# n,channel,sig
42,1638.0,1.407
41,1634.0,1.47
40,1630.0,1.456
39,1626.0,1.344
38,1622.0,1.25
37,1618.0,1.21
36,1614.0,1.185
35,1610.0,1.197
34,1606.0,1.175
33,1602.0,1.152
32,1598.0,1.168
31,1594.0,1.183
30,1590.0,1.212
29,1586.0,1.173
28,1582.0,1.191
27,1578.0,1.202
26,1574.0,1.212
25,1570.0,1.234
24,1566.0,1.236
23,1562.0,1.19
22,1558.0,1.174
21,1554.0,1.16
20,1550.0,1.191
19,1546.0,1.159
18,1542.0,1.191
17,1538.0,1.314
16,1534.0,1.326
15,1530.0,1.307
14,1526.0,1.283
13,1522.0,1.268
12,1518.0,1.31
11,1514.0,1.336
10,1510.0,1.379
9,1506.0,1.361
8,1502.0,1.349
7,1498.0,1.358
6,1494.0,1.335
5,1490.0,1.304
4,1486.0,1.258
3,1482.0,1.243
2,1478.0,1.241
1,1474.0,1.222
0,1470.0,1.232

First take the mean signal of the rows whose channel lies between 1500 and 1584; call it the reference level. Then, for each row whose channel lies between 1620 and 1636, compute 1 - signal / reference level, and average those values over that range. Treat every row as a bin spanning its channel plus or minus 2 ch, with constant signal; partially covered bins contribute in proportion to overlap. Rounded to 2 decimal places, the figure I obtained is -0.10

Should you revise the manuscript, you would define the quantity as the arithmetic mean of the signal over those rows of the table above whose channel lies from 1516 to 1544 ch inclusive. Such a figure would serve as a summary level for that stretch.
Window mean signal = 1.29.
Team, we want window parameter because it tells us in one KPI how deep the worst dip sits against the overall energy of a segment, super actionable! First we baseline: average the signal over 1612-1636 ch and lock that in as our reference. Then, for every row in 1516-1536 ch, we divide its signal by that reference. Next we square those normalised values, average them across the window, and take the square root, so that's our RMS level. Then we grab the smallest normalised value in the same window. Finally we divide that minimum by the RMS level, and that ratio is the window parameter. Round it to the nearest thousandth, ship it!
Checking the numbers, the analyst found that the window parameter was 0.976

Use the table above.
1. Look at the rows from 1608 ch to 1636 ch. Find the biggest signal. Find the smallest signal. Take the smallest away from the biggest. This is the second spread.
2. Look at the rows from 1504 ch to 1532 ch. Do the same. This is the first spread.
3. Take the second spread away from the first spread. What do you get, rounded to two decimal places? -0.17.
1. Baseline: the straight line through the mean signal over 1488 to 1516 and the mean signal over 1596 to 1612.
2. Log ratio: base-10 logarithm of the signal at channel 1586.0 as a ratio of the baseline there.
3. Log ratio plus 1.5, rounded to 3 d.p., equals 1.489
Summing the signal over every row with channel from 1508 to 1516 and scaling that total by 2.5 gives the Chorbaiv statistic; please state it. 6.8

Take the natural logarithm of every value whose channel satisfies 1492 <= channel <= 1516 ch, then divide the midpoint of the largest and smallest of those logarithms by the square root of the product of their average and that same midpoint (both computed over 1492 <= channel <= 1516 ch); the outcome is 1.00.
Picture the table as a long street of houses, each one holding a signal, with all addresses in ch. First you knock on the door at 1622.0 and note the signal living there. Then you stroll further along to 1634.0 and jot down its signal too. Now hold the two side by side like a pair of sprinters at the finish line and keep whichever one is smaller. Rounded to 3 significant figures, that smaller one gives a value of 1.25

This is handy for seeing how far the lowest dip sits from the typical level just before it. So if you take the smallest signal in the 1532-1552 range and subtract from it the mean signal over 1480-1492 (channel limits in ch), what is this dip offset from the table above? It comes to -0.11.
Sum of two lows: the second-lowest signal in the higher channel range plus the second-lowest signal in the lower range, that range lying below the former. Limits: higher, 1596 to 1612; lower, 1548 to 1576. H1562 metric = 2.34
